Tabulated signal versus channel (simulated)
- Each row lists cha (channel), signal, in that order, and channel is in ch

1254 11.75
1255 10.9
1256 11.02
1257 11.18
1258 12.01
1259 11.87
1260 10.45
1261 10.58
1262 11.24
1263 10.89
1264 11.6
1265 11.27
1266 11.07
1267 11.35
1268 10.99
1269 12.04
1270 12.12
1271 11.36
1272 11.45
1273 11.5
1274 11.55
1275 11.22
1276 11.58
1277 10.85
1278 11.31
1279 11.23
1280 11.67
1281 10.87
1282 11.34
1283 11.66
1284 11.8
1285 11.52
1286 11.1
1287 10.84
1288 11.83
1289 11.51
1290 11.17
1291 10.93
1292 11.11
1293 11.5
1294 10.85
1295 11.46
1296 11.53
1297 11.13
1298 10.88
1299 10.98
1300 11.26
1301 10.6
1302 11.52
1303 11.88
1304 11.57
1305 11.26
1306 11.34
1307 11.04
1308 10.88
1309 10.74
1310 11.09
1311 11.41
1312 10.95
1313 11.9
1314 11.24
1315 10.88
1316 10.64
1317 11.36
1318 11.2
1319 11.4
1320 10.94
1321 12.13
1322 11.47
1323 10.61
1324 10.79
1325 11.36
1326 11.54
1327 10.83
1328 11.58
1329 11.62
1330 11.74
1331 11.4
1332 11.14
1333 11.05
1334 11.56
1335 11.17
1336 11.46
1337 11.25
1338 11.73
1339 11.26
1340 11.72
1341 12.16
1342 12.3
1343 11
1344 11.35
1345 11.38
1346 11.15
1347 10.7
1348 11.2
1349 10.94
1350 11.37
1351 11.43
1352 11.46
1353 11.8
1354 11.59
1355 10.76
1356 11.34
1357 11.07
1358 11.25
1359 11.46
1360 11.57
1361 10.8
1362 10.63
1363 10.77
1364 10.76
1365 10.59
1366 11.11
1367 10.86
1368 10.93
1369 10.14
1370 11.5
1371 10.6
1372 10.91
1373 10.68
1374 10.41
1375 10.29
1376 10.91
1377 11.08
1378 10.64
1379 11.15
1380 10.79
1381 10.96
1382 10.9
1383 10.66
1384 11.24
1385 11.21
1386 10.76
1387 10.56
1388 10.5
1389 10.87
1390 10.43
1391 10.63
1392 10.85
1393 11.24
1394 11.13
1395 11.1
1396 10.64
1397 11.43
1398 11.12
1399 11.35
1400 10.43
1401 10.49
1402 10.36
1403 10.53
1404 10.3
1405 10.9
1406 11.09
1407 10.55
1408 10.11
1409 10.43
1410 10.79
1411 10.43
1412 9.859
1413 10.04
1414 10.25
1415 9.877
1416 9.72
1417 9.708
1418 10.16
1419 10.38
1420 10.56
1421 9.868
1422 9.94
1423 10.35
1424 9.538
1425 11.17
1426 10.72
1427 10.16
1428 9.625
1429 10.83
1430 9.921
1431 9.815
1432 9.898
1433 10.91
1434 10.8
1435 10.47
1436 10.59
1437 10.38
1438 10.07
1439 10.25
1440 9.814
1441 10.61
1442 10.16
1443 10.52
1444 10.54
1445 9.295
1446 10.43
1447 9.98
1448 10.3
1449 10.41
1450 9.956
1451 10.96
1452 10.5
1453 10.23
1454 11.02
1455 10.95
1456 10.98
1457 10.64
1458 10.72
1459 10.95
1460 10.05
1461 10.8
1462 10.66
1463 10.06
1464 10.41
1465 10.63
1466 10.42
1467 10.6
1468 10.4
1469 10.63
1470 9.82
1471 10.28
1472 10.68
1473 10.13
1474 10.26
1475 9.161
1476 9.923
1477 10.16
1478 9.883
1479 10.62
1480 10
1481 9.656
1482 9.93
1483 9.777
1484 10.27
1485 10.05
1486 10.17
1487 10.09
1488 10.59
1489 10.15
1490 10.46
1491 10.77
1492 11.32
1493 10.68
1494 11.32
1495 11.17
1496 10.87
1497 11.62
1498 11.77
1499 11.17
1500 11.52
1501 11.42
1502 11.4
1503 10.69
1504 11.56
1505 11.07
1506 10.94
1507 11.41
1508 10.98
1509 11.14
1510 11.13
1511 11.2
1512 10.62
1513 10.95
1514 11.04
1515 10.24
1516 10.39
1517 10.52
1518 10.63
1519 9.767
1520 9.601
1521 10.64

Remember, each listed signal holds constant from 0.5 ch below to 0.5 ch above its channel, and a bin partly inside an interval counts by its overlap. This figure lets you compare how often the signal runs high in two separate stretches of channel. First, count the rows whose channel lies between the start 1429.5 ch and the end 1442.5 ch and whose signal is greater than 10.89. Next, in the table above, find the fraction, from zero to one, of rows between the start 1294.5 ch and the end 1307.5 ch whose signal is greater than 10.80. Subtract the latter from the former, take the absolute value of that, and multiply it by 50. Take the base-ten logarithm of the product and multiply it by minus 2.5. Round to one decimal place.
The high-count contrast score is -1.5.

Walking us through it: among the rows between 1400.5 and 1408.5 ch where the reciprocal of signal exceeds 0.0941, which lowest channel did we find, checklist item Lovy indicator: 1401 ch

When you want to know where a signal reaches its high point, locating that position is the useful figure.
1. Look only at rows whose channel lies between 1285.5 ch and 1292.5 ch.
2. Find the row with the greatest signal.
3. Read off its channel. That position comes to 1288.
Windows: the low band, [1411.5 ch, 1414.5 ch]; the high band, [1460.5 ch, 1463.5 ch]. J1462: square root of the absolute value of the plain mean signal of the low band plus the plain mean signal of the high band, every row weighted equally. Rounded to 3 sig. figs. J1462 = 4.53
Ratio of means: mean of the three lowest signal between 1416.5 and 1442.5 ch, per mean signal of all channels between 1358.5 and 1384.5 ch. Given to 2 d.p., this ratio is 0.89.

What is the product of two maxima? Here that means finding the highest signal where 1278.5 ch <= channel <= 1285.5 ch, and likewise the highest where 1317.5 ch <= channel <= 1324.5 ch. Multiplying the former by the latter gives 143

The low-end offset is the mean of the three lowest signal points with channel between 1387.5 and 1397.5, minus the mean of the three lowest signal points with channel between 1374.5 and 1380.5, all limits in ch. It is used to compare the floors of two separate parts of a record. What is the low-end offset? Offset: -0.1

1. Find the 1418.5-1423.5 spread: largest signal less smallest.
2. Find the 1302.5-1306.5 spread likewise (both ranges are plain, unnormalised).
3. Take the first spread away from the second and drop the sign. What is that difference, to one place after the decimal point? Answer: 0.1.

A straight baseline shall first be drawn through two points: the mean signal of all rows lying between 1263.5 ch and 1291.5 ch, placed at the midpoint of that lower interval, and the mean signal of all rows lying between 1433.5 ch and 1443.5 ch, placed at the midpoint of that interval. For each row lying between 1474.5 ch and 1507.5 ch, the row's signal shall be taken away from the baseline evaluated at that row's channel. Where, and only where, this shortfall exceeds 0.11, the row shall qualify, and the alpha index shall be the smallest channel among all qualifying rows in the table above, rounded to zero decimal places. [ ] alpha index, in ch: 1475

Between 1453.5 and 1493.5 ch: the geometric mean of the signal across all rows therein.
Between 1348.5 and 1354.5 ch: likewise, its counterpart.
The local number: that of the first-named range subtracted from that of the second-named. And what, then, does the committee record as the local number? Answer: 1.1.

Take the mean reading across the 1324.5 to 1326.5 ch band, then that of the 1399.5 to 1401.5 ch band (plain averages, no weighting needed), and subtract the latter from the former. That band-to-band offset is 0.99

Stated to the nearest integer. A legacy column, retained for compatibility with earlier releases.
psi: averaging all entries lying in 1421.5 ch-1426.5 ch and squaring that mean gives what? 107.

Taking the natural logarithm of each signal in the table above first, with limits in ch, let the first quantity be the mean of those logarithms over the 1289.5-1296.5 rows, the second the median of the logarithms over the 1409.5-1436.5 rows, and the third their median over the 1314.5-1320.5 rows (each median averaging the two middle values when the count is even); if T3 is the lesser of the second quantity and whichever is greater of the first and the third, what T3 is 2.32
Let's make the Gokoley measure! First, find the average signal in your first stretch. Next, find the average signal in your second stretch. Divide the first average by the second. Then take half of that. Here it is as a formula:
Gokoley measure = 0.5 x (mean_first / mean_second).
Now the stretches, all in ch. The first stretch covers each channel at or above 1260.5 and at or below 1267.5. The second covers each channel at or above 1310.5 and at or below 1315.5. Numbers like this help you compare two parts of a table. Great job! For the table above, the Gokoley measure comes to 0.494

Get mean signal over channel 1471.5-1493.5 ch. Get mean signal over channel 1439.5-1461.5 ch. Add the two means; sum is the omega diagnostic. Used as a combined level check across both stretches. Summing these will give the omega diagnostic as 20.7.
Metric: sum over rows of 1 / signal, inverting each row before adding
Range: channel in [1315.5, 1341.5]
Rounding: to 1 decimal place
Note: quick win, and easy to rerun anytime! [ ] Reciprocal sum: 2.3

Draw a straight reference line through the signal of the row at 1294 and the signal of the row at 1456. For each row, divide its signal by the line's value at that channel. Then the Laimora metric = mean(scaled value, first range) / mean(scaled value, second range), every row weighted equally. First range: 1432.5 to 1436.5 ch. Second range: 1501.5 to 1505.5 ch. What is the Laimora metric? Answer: 0.96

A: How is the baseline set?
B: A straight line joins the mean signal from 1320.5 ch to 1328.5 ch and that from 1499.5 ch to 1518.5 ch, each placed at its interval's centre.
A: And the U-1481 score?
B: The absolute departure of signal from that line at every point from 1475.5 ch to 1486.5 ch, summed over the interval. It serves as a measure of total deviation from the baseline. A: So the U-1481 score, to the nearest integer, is 11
